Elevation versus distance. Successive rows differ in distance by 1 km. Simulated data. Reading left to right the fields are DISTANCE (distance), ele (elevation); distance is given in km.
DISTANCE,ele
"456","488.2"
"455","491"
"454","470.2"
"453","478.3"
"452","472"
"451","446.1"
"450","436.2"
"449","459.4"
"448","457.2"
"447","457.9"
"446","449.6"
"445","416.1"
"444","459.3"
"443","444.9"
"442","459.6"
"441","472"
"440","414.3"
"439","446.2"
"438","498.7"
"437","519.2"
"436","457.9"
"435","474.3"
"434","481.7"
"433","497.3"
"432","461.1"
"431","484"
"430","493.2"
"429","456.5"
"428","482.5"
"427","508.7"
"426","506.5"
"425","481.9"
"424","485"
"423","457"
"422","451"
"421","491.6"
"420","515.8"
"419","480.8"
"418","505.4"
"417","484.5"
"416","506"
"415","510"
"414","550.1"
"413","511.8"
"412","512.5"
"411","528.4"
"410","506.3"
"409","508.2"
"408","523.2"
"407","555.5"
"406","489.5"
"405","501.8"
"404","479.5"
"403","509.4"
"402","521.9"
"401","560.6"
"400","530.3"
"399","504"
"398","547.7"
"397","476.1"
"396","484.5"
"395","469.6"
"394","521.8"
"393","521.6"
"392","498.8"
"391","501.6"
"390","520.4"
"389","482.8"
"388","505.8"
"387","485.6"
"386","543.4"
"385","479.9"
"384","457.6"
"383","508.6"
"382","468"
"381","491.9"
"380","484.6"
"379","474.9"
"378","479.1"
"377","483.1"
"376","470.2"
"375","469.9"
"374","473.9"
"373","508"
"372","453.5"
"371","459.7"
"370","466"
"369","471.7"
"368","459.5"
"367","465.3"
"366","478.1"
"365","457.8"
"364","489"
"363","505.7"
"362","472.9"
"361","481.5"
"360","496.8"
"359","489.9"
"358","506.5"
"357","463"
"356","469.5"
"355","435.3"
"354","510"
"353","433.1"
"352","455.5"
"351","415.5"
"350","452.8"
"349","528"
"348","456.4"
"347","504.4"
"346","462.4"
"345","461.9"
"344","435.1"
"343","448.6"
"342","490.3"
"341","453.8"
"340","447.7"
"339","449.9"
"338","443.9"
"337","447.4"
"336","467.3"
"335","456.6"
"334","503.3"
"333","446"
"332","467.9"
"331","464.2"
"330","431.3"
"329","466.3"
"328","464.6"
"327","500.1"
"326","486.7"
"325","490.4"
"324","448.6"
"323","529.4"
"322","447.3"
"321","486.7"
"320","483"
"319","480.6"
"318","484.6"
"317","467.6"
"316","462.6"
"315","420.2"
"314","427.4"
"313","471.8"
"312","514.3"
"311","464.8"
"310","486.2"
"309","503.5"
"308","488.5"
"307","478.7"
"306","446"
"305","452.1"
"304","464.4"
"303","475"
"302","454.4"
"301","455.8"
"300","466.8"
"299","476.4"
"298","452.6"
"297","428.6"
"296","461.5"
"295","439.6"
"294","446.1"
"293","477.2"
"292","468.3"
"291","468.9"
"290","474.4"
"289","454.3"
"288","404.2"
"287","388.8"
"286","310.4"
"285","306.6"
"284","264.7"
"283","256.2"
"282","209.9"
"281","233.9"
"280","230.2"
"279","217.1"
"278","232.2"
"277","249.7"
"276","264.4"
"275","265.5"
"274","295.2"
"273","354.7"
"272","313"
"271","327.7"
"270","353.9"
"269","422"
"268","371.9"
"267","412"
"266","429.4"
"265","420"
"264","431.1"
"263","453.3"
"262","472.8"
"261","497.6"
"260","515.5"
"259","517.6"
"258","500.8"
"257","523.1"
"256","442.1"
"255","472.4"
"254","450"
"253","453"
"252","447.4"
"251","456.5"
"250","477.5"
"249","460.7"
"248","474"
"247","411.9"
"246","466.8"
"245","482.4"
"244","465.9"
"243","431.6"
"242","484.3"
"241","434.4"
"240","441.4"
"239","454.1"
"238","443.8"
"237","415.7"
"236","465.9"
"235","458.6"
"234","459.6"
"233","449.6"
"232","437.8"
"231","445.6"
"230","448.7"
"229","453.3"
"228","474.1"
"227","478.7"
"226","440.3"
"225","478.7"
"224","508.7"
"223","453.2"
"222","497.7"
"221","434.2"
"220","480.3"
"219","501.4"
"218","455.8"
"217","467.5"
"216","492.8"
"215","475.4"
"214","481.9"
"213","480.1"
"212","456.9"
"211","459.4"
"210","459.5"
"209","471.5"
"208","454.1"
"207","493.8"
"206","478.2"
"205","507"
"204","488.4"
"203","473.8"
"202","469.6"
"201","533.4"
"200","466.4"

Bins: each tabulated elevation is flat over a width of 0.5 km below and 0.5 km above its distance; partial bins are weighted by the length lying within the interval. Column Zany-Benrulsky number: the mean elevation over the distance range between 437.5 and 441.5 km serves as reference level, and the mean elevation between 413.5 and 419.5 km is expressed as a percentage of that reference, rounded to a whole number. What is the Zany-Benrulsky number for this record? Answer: 111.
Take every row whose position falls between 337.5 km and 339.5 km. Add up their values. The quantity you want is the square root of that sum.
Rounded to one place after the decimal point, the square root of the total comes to 29.9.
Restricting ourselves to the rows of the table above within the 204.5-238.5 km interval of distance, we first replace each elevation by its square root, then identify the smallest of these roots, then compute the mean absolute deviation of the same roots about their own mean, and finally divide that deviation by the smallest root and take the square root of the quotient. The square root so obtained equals 0.143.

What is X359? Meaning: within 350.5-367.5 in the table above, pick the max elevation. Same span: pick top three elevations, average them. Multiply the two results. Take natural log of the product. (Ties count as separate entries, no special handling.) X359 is 12.5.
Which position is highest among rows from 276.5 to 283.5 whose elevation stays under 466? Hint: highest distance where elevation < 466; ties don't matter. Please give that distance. 283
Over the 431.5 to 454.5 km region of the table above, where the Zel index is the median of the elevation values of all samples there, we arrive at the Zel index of 459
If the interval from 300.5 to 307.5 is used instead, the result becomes 456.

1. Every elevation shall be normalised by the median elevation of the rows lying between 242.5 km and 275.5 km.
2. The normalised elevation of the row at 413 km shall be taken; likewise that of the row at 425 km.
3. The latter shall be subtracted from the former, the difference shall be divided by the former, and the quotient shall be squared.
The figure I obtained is 0.0034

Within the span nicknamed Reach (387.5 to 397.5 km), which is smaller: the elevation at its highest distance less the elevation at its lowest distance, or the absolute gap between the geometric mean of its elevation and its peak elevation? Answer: -30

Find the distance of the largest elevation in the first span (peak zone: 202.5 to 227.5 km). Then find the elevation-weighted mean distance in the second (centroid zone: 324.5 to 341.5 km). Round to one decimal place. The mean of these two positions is 278.4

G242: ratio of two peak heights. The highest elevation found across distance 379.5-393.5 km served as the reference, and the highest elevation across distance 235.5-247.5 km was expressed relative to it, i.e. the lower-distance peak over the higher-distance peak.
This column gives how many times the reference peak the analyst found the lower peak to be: 0.89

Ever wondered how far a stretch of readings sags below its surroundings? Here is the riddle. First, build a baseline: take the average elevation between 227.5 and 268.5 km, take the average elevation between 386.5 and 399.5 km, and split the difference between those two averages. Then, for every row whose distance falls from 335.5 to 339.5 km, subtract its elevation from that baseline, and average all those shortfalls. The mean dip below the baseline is 27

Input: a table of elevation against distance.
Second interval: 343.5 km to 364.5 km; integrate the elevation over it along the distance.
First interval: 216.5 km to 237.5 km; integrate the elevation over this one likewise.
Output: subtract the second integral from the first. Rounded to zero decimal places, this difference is -220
